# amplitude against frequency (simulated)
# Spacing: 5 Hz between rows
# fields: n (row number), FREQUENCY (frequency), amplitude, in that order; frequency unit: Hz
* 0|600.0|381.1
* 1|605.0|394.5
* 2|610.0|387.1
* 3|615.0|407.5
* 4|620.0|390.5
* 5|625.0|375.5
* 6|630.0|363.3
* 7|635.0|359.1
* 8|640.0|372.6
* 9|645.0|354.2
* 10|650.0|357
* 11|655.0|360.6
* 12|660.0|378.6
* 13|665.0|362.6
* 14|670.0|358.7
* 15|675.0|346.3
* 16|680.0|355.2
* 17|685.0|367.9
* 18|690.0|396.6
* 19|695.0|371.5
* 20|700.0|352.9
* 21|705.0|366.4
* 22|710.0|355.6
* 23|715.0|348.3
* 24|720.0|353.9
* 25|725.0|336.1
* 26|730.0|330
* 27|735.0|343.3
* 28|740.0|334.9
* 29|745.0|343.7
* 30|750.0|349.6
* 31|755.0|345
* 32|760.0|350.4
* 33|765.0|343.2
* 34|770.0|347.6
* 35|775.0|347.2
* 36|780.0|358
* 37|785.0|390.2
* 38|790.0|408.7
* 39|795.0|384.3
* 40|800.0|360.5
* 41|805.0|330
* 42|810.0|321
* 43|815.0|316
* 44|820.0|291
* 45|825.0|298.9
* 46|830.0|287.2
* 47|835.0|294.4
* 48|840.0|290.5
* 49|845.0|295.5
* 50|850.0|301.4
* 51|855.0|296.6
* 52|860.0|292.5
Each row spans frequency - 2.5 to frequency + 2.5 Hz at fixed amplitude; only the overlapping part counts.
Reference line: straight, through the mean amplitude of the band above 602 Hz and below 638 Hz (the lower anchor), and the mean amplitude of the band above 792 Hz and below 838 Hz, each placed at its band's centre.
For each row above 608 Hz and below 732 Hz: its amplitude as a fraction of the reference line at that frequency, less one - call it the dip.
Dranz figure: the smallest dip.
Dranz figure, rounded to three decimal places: -0.054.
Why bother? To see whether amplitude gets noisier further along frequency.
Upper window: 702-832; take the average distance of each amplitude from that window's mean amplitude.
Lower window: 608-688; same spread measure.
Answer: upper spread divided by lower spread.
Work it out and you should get 1.5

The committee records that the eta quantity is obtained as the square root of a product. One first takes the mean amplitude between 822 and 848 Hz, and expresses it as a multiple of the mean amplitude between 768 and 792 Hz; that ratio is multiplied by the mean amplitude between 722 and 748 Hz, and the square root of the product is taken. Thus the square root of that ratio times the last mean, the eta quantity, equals 16.4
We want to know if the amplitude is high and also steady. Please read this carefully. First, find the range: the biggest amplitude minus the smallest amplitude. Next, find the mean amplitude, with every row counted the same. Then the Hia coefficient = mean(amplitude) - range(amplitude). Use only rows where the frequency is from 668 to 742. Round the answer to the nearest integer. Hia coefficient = 288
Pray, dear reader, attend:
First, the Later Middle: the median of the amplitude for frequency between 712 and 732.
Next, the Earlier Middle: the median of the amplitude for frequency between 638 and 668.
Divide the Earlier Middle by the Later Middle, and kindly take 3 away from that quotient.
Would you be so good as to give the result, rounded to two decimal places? -1.94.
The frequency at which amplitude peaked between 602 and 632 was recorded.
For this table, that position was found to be 615.0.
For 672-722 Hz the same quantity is 690.0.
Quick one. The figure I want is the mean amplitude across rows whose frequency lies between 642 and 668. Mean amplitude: 363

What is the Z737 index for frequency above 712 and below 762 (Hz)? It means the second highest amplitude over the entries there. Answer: 350.4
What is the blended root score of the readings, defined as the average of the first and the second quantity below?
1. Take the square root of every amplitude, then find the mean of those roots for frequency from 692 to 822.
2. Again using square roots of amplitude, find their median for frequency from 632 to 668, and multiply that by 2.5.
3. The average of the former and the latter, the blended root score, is 33.1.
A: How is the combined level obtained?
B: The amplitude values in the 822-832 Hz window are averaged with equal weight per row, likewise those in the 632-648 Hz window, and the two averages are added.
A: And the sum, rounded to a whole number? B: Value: 655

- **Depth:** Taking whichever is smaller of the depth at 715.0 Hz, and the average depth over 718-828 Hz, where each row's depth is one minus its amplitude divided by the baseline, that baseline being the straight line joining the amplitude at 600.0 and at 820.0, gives -0.11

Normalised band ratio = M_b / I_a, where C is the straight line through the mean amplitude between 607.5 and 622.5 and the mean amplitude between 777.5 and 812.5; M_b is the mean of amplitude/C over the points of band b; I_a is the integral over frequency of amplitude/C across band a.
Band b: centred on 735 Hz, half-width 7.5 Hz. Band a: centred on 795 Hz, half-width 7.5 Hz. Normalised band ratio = 0.0567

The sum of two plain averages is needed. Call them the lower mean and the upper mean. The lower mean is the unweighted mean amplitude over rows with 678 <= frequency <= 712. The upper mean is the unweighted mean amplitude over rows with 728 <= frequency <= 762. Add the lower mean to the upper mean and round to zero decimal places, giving 709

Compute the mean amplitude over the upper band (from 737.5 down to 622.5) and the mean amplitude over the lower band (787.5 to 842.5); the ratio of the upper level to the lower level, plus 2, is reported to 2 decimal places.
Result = 3.10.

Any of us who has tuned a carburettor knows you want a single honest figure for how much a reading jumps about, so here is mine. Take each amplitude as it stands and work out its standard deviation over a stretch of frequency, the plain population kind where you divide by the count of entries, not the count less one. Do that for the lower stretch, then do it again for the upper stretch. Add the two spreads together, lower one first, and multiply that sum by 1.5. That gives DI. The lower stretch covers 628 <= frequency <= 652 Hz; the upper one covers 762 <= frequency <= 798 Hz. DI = 45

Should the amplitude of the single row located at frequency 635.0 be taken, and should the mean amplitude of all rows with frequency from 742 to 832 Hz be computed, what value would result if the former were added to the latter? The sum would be 702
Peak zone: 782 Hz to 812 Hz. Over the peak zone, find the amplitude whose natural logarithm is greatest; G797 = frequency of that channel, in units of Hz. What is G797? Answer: 790.0 Hz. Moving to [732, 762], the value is 760.0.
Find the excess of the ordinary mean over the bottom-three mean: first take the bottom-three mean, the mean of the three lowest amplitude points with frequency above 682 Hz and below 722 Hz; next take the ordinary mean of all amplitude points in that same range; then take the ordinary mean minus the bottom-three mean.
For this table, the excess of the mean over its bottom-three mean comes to 12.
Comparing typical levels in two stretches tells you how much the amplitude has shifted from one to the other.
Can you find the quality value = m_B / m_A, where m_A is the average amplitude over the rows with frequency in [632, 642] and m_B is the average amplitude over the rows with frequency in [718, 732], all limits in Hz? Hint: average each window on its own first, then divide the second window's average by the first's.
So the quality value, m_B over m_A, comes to 0.93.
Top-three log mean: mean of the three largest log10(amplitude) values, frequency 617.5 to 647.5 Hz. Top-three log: 2.579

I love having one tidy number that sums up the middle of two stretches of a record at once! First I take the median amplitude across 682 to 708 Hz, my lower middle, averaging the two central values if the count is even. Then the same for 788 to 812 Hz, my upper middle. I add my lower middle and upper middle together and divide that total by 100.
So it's 7.3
